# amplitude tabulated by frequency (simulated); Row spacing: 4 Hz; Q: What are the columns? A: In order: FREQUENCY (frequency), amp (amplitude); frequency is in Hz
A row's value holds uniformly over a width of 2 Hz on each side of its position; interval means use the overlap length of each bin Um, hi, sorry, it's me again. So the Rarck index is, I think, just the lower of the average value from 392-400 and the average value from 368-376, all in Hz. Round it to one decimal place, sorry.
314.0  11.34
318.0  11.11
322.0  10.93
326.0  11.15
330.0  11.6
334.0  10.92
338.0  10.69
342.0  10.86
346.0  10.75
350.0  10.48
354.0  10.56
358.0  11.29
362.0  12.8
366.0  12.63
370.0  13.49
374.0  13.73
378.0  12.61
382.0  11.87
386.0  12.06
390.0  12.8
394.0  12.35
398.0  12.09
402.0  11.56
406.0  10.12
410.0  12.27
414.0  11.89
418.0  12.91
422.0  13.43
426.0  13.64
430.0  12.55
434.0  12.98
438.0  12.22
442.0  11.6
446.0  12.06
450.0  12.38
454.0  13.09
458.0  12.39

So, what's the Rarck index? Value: 12.2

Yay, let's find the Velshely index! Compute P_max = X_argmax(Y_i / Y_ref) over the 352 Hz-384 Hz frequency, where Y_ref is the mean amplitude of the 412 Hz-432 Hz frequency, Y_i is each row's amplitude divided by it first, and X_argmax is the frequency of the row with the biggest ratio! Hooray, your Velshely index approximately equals 374.0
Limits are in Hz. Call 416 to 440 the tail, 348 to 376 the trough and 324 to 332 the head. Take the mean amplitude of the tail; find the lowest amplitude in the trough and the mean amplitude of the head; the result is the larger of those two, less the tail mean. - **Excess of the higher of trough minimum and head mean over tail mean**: -1.6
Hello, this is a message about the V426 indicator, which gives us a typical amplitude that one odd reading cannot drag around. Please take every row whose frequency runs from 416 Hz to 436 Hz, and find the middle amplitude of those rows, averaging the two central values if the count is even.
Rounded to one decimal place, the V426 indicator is 13.0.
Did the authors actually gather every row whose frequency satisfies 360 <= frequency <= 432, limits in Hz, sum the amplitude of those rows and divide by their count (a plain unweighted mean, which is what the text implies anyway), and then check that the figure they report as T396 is 12.5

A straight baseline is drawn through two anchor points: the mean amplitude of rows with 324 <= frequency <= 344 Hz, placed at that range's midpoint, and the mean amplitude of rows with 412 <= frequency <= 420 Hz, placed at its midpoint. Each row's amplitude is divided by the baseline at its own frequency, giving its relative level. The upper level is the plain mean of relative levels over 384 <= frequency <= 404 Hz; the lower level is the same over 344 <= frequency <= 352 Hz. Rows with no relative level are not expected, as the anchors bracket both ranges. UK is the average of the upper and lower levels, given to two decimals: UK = 0.98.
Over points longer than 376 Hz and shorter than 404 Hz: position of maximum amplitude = 390.0 Hz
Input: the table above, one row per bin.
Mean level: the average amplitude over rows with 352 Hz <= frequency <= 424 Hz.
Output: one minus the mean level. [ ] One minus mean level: -11.2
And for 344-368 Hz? -10.4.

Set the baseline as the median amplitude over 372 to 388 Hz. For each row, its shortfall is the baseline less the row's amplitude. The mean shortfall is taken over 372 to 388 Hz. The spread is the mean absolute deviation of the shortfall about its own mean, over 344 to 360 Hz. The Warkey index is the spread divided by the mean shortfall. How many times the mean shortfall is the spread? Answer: -1.1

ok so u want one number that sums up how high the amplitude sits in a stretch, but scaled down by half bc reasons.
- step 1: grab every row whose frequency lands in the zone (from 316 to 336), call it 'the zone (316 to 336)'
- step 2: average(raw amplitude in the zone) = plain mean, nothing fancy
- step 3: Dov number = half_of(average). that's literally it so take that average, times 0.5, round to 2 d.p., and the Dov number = 5.57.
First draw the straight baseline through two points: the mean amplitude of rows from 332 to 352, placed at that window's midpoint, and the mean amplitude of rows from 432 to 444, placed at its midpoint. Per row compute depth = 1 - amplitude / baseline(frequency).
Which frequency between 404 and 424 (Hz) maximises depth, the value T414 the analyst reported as 406.0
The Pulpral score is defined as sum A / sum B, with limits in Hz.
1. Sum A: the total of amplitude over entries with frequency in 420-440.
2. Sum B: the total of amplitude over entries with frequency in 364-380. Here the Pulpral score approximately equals 1.2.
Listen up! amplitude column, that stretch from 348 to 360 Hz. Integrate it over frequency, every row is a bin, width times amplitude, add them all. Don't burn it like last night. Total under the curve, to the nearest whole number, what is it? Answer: 129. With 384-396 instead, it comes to 149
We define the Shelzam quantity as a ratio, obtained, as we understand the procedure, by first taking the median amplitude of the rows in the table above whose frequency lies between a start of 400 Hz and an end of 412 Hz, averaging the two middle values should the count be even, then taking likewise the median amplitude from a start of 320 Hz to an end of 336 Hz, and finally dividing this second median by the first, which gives 0.96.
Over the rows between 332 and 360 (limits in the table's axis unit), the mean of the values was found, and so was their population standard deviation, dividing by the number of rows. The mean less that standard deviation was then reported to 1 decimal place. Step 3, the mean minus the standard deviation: 10.5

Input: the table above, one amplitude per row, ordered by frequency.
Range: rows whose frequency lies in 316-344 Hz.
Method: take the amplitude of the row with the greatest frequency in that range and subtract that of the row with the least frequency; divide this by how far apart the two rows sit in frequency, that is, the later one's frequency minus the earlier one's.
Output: -0.010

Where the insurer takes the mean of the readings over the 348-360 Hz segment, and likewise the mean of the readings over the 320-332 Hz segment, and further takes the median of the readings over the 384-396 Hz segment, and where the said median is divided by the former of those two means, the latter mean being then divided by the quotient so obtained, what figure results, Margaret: 9.8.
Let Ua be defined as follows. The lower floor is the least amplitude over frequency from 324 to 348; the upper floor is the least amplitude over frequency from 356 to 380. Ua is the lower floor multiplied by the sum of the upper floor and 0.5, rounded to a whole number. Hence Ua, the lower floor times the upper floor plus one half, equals 126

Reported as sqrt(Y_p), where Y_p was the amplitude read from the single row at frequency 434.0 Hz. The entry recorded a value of 3.60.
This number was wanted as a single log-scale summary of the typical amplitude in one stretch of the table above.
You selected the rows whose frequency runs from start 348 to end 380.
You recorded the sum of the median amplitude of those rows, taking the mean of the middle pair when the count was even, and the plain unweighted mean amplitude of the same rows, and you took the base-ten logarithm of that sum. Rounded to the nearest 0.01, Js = 1.39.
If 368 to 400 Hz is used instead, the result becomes 1.40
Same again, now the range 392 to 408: 1.37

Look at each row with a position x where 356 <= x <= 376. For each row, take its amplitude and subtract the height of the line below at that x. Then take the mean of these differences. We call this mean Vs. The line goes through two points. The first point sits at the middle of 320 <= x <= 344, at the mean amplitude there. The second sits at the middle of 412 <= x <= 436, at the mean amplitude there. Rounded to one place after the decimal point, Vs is 1.1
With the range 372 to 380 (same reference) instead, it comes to 1.2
